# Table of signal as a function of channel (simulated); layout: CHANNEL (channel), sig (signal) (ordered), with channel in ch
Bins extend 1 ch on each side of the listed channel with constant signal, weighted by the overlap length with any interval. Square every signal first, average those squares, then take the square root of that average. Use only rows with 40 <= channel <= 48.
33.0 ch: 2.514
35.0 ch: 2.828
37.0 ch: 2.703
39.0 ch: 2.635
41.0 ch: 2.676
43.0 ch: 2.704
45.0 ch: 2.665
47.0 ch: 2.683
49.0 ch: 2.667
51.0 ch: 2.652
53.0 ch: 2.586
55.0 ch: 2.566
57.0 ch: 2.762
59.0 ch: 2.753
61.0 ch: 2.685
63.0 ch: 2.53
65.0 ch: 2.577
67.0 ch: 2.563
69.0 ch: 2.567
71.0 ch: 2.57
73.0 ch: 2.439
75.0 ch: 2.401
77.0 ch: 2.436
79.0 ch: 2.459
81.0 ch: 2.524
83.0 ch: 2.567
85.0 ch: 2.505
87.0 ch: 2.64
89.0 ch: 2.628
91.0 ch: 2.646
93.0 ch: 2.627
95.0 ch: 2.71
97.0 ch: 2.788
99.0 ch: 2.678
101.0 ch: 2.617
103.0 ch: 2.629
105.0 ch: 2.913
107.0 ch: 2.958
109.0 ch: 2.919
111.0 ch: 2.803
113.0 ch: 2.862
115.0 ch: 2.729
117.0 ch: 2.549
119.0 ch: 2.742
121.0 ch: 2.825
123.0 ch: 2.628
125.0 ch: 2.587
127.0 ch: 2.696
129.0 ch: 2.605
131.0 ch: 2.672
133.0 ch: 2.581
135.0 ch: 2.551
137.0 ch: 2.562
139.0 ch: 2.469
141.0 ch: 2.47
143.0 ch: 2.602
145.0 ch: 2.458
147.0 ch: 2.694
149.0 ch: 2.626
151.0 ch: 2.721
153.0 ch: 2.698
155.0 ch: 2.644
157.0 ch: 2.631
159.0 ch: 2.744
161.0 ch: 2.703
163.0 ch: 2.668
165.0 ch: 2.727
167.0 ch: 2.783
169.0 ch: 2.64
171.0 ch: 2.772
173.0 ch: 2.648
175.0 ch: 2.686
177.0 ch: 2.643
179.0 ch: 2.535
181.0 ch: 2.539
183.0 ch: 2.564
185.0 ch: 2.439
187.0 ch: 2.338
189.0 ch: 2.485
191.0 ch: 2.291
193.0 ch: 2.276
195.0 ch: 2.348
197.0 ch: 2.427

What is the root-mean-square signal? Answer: 2.68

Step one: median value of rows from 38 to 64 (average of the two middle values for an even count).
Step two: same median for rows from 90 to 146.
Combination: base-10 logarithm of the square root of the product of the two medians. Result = 0.4236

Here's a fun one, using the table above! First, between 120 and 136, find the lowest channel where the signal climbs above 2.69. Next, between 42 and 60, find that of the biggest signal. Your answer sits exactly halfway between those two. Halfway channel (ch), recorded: 89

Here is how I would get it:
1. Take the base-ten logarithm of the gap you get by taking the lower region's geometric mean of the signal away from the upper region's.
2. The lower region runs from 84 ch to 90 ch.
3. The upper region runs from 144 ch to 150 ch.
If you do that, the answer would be -3.3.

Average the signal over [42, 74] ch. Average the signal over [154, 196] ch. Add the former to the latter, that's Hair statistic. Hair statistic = 5.20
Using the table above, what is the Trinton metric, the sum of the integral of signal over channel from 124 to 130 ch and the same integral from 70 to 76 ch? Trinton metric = 30.6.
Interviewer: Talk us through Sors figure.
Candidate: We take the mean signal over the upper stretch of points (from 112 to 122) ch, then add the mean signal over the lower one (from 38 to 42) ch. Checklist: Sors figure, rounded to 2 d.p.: 5.40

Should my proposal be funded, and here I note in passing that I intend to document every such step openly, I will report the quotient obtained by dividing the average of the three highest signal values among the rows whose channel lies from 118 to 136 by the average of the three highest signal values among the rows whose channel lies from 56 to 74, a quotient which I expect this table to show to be 1.01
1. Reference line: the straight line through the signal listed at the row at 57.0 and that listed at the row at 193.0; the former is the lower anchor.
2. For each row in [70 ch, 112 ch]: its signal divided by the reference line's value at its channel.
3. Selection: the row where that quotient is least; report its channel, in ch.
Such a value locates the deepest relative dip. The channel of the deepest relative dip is 75.0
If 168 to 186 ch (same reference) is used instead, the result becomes 185.0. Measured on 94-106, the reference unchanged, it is 101.0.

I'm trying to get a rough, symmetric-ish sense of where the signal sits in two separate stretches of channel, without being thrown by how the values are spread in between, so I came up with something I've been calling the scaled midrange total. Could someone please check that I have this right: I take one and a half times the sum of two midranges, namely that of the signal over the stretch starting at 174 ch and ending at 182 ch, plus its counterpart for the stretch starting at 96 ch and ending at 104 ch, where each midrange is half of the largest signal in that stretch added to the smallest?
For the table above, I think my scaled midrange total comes 7.97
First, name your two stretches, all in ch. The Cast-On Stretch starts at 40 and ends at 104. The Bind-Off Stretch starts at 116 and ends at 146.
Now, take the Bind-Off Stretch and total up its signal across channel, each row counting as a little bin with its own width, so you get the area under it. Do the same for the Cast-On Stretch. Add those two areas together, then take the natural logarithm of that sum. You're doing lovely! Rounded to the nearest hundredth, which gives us 5.50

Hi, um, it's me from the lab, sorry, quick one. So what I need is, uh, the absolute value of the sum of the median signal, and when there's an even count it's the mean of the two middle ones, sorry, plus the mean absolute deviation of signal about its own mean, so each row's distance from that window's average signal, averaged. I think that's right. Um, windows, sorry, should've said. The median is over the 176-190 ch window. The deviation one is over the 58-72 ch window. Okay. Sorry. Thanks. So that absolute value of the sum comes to 2.60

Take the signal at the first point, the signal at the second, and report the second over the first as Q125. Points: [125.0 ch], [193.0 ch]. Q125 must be 0.88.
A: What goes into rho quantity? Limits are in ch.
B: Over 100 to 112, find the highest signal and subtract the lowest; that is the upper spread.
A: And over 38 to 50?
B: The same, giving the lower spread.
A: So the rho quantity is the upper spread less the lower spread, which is 0.27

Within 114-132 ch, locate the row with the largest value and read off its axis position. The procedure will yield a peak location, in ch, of 121.0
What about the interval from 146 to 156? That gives 151.0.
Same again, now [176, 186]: 177.0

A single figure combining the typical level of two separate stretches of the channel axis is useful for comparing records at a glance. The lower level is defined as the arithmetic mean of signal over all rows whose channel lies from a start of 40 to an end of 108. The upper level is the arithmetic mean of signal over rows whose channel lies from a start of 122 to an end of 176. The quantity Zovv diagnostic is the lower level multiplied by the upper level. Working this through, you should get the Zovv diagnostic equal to 6.94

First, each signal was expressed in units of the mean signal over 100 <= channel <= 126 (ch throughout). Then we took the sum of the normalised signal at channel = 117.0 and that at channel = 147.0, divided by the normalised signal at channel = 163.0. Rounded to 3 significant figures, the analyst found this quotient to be 1.97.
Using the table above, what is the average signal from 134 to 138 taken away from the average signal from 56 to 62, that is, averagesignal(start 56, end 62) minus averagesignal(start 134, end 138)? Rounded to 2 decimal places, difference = 0.18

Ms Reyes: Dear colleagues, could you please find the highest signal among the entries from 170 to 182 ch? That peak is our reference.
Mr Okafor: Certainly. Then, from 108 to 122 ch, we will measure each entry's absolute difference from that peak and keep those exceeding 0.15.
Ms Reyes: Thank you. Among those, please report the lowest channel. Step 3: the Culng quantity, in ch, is 117.0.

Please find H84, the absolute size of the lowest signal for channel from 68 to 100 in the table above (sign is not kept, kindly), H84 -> 2.40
